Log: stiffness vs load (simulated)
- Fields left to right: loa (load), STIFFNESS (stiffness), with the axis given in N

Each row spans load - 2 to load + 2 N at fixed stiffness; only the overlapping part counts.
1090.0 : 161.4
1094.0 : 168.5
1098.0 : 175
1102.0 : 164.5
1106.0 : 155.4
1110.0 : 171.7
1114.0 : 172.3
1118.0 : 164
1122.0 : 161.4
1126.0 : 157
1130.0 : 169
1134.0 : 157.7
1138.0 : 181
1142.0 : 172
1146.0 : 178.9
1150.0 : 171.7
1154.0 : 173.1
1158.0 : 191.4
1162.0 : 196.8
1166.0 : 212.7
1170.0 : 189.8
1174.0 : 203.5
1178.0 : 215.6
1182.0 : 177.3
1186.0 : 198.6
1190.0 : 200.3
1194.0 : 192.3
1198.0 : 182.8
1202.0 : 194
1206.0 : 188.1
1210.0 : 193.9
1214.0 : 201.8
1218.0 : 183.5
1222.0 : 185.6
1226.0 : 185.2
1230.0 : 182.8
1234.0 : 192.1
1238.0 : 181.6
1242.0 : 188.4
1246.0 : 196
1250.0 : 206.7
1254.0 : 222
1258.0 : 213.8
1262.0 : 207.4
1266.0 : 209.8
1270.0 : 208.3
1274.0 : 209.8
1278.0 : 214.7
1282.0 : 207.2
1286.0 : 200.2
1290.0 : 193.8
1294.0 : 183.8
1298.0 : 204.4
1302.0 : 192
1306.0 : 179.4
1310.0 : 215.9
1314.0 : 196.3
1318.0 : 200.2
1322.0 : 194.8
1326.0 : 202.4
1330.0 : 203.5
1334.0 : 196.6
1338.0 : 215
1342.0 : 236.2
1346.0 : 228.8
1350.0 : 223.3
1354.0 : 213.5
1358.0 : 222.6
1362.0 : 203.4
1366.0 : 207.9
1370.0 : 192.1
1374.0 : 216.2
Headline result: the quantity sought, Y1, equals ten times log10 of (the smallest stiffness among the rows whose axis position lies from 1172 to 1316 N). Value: 22.5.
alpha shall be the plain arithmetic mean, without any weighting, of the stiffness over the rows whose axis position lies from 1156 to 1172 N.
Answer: 198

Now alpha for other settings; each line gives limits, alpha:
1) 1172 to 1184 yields 199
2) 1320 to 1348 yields 211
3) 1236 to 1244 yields 185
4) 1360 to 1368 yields 206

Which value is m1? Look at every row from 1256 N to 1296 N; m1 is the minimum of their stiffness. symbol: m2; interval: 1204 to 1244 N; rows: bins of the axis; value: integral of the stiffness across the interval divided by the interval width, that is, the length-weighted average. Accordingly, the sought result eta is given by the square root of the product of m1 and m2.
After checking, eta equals 186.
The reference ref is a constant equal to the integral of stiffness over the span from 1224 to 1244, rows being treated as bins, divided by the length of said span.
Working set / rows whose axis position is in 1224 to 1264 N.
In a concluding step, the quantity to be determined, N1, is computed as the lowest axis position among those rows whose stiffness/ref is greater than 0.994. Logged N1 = 1226.0 N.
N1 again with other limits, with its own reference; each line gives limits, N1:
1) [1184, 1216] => 1186.0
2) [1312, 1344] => 1314.0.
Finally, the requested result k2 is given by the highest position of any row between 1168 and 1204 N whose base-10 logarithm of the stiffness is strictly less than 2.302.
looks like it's 1202.0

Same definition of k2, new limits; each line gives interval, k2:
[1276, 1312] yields 1306.0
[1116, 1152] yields 1150.0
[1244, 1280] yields 1246.0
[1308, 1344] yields 1334.0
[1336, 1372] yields 1370.0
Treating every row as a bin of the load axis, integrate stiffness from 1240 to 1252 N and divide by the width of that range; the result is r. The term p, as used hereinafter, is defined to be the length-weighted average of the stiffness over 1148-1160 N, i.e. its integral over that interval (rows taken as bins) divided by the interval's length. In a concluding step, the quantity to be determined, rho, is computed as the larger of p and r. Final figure 197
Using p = 179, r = 197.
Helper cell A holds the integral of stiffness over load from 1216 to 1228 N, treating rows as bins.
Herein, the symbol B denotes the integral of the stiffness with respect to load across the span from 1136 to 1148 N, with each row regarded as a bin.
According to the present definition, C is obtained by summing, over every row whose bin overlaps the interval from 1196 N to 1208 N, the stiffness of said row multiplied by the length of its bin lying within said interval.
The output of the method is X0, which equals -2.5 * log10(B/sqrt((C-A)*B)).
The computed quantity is -2.13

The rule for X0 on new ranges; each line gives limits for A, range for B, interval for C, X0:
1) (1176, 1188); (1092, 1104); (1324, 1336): -2.08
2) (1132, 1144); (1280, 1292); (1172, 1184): -1.06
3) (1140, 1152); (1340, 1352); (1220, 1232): -1.68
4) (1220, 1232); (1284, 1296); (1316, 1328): -1.40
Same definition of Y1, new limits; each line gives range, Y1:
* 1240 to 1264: 22.8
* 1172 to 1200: 22.5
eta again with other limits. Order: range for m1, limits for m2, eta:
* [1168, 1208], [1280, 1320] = 187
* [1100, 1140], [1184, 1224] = 173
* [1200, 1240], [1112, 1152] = 175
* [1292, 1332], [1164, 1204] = 188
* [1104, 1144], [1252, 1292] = 180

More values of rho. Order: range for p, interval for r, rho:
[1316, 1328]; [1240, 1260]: 205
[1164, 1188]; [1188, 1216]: 200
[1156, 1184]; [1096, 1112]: 198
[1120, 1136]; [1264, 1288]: 208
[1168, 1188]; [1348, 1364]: 216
